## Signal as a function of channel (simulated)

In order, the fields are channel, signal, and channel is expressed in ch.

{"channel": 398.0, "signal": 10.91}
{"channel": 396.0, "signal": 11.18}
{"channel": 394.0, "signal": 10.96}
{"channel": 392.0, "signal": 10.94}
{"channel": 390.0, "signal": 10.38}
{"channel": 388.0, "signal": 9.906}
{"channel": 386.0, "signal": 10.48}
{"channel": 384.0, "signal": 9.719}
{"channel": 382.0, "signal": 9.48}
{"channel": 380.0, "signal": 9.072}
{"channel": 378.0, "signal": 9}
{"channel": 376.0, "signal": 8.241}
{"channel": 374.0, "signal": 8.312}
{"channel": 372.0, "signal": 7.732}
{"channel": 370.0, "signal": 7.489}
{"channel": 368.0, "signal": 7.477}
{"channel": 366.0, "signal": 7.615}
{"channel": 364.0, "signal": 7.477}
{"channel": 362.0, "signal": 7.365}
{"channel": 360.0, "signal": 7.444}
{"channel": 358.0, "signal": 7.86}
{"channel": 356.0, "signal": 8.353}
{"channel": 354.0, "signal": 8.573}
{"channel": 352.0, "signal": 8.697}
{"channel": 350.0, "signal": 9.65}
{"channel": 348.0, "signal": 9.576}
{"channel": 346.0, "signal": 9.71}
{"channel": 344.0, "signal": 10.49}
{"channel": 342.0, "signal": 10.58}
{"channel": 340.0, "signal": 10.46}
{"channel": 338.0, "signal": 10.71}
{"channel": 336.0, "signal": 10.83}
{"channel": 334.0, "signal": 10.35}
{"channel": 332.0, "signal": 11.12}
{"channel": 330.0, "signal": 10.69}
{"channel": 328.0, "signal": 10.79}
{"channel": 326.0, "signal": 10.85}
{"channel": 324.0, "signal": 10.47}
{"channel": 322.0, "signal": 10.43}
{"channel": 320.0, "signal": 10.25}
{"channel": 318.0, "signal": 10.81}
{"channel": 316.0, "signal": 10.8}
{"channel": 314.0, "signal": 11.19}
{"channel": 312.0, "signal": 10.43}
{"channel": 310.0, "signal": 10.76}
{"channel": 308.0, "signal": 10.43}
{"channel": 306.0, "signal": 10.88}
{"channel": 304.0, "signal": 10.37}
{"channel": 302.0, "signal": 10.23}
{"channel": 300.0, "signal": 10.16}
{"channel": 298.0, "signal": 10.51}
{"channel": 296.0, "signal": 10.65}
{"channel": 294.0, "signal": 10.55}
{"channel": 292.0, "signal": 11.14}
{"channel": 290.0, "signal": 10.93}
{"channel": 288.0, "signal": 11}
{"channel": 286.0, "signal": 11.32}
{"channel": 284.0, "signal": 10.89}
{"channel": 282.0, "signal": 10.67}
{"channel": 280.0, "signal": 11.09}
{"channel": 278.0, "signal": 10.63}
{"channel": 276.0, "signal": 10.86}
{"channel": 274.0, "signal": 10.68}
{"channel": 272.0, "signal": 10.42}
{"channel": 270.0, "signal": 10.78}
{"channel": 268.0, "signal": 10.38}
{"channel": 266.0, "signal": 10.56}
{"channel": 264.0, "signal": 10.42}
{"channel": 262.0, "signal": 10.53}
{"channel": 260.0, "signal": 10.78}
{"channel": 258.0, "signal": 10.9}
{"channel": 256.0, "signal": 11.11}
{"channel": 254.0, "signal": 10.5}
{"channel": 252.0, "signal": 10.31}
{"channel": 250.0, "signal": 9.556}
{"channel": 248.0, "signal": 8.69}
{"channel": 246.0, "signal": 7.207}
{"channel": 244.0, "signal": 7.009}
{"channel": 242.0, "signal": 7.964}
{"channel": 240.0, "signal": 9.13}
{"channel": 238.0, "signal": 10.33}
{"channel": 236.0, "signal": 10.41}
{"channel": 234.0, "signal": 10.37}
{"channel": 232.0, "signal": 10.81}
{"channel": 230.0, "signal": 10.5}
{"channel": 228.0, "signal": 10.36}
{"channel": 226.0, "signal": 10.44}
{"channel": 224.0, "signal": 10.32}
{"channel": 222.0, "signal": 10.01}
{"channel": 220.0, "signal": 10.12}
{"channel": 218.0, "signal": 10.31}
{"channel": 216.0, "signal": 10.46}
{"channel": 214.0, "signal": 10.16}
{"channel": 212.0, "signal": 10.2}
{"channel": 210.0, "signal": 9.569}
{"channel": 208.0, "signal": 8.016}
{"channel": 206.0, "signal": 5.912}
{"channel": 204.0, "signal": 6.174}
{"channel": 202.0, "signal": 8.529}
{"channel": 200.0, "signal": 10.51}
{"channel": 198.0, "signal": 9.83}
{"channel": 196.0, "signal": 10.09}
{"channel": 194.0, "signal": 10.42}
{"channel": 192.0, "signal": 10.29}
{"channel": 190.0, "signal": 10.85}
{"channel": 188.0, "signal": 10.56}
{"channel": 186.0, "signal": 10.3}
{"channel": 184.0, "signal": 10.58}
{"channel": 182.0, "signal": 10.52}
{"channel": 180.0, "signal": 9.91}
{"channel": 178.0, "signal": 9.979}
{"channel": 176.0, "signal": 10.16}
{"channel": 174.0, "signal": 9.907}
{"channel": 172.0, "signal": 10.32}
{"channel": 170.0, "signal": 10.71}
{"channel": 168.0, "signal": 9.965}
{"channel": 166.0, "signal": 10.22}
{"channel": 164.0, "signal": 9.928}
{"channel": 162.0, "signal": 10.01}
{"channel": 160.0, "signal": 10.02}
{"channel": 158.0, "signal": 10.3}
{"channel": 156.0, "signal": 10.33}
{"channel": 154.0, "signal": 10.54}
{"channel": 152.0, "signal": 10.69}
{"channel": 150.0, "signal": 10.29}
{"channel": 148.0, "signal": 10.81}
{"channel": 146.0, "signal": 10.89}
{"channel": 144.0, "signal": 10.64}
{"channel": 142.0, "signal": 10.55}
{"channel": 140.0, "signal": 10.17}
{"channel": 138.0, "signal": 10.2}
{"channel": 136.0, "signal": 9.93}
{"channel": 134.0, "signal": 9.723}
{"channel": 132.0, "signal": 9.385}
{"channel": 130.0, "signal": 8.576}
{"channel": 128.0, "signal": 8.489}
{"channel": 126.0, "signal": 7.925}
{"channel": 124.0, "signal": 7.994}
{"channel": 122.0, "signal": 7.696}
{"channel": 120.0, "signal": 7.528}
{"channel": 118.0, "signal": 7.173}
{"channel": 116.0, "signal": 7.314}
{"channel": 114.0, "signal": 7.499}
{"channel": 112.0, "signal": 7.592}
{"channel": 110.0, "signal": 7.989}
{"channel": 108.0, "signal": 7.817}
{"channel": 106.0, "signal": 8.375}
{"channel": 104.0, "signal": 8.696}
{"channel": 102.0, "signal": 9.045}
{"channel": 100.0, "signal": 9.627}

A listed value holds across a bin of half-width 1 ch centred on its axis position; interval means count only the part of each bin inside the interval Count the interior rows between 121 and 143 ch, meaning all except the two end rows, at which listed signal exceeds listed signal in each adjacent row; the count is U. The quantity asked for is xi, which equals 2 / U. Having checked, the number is 1.00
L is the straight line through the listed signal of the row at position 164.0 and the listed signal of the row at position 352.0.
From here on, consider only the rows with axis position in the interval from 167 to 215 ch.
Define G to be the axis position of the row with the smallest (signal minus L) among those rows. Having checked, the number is 206.0 ch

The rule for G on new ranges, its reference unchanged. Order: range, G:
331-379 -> 362.0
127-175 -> 128.0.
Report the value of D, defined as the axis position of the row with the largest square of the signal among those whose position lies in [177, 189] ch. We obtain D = 184.0 ch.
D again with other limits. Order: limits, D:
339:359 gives 342.0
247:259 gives 256.0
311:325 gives 314.0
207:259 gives 256.0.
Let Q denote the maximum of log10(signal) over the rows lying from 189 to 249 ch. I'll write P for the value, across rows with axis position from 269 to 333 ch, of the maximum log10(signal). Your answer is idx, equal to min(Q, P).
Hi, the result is 1.04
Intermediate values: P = 1.05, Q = 1.04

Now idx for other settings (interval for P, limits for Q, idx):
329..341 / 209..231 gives 1.02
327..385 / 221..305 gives 1.05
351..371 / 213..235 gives 0.94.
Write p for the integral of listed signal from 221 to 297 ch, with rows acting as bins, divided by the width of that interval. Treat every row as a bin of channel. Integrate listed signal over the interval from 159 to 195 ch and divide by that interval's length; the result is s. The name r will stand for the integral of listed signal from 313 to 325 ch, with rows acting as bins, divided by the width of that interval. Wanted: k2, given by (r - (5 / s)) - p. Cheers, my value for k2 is -0.1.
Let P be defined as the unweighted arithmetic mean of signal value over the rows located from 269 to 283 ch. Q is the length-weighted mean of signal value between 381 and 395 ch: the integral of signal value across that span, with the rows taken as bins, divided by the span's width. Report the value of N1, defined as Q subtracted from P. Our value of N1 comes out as 0.47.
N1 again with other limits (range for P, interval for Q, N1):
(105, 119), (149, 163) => -2.63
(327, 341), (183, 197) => 0.27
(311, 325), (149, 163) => 0.31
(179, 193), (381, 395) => 0.16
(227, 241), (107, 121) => 2.71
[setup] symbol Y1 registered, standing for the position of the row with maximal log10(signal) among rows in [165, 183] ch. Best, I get 170.0 ch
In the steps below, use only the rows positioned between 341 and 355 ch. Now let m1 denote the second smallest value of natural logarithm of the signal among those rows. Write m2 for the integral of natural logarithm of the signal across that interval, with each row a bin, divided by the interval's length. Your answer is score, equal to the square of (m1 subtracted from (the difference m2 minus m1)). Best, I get 4.3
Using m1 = 2.16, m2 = 2.26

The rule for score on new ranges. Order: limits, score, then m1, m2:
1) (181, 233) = 1.9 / 1.82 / 2.28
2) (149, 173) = 5.1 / 2.30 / 2.33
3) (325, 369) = 3.2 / 2.01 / 2.23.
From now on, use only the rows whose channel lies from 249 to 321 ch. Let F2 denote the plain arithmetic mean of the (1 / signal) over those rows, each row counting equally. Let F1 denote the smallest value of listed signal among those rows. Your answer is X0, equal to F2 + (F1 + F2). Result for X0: 9.7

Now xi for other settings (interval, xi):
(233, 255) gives 2.00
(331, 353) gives 0.67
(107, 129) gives 1.00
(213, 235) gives 0.67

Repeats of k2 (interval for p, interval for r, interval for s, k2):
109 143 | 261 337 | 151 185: 1.6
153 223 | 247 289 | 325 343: 0.2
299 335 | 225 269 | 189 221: -1.2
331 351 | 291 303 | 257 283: -0.3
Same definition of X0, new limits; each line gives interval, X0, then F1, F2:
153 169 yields 10.1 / 9.928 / 0.098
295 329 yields 10.3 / 10.16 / 0.095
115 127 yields 7.4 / 7.173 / 0.132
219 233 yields 10.2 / 10.01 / 0.097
